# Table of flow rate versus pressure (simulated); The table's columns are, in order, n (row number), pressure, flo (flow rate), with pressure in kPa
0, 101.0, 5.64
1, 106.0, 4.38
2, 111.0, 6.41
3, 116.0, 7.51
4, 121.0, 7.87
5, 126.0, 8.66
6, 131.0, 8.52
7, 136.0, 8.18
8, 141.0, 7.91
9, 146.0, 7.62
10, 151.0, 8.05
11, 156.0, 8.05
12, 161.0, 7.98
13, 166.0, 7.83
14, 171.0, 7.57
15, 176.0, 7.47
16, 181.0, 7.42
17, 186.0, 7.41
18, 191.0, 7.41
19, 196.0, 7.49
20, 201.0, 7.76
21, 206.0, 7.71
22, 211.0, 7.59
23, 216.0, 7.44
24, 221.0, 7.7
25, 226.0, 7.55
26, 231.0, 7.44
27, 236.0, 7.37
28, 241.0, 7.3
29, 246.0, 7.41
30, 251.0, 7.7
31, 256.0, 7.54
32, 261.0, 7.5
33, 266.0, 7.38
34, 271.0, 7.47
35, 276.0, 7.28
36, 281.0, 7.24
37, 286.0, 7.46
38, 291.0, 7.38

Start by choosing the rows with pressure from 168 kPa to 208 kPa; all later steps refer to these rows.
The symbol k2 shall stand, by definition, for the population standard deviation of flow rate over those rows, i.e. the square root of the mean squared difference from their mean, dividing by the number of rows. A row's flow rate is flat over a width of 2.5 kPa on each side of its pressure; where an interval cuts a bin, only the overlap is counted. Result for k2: 0.129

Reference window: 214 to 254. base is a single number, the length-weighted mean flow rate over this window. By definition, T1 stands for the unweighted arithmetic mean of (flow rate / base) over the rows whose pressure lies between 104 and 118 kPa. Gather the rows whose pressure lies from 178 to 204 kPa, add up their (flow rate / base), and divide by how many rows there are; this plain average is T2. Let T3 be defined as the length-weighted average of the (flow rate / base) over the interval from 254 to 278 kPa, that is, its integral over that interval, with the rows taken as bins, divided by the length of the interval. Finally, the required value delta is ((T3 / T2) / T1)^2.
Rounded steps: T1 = 0.81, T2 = 1.001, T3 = 0.99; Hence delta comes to 1.48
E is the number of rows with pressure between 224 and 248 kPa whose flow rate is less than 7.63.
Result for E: 5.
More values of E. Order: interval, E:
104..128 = 3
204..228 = 3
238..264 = 4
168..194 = 5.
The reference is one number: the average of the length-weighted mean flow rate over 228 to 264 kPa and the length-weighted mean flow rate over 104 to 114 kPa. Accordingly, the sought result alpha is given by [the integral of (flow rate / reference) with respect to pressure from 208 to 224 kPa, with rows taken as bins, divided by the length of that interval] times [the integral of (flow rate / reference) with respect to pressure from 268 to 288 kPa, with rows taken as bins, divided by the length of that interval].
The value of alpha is 1.32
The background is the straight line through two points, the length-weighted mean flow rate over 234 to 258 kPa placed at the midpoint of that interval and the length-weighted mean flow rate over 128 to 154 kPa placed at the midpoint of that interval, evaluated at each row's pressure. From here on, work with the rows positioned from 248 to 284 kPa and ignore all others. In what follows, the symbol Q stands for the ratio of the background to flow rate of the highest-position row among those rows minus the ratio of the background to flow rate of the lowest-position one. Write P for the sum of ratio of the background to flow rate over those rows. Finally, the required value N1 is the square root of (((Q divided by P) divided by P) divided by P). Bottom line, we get 0.0107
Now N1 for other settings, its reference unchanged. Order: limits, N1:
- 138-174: 0.0080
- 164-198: 0.0077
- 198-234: 0.0075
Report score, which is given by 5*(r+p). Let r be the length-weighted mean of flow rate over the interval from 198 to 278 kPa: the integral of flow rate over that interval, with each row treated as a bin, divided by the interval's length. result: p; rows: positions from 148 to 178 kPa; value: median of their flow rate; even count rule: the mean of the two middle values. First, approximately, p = 7.9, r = 7.51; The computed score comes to 77.1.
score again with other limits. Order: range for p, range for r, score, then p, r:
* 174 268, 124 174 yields 77.5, 7.5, 8.03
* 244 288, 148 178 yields 76.4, 7.5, 7.83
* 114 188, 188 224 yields 77.3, 7.9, 7.58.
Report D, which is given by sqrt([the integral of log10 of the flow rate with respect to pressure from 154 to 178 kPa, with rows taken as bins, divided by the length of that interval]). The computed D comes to 0.944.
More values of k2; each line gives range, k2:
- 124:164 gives 0.312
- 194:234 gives 0.118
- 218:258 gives 0.138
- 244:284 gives 0.138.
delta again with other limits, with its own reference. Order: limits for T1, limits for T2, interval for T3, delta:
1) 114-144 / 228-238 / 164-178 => 0.90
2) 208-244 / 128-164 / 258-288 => 0.85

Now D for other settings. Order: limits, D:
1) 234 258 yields 0.934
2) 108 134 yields 0.941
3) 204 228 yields 0.938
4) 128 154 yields 0.952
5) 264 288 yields 0.931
